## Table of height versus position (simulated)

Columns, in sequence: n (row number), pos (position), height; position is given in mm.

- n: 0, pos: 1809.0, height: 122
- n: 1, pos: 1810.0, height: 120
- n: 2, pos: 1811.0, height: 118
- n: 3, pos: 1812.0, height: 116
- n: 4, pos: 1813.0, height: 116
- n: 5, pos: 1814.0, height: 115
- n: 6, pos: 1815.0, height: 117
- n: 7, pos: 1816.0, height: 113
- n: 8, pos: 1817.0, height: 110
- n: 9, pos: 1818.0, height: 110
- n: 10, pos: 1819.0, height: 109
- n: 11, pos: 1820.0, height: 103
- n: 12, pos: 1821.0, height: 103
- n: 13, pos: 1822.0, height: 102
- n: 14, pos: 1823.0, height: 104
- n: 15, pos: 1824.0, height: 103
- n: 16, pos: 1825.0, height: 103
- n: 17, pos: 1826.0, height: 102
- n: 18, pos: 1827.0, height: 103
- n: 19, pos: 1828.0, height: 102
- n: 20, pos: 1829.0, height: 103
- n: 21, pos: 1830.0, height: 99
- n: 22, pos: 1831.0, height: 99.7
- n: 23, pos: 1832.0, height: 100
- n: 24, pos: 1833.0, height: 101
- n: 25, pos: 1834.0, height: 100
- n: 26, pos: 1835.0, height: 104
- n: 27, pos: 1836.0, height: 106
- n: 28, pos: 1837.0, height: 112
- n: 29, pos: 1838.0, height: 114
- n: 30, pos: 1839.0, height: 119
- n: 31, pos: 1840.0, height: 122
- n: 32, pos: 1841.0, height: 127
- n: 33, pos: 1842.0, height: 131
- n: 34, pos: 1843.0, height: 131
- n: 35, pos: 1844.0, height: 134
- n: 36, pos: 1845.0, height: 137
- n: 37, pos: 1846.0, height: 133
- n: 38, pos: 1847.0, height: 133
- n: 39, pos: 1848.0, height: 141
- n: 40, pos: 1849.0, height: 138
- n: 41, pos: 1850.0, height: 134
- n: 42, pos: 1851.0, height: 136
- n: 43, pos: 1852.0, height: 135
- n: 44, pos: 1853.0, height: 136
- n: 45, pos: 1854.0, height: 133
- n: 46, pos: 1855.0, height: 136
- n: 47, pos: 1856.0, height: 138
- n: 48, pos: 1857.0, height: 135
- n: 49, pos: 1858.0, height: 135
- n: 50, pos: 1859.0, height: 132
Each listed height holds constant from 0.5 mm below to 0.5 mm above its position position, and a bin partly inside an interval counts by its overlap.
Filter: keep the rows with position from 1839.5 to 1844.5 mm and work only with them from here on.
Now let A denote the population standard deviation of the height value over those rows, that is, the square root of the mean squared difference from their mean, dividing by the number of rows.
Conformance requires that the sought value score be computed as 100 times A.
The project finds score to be 415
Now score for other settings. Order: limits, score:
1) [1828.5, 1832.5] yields 153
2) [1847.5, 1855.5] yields 232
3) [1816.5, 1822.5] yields 353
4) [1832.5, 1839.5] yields 661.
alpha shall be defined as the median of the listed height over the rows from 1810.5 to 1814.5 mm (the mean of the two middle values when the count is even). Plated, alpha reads 116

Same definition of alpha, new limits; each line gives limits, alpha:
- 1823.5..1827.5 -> 103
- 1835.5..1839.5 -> 113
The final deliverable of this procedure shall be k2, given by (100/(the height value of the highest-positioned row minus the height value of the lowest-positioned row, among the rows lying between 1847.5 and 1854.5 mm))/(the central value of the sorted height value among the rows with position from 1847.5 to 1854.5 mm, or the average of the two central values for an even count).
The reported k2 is -0.09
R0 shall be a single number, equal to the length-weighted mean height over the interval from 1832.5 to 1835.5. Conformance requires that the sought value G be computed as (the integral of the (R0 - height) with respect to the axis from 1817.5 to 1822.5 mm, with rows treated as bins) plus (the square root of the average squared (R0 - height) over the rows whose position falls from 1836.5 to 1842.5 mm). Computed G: 2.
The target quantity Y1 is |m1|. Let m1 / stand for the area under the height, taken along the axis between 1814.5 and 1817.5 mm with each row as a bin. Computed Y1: 340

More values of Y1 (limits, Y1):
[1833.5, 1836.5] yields 310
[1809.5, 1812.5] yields 354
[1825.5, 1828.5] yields 307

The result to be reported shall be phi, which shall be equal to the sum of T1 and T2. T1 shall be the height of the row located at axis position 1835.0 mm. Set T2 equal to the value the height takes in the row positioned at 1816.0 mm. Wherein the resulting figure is 217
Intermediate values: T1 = 104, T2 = 113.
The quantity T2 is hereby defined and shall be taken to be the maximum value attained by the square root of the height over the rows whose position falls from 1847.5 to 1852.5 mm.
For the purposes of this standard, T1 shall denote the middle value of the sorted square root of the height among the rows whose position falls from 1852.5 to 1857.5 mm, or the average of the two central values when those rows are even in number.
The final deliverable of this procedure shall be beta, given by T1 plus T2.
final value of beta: 23.5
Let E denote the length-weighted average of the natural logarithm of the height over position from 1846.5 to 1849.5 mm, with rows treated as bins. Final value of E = 4.9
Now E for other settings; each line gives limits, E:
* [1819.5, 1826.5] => 4.6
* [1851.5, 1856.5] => 4.9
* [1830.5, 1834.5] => 4.6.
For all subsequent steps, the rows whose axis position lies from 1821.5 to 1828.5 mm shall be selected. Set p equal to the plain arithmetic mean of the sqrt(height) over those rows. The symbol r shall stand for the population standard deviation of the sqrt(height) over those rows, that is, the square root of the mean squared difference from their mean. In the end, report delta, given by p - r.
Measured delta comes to 10.1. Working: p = 10.1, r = 0.03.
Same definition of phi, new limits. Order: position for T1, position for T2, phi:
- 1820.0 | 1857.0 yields 238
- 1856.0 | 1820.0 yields 241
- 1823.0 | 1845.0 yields 241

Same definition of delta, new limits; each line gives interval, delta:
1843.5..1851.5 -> 11.5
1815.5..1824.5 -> 10.1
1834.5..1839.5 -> 10.3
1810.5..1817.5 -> 10.6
